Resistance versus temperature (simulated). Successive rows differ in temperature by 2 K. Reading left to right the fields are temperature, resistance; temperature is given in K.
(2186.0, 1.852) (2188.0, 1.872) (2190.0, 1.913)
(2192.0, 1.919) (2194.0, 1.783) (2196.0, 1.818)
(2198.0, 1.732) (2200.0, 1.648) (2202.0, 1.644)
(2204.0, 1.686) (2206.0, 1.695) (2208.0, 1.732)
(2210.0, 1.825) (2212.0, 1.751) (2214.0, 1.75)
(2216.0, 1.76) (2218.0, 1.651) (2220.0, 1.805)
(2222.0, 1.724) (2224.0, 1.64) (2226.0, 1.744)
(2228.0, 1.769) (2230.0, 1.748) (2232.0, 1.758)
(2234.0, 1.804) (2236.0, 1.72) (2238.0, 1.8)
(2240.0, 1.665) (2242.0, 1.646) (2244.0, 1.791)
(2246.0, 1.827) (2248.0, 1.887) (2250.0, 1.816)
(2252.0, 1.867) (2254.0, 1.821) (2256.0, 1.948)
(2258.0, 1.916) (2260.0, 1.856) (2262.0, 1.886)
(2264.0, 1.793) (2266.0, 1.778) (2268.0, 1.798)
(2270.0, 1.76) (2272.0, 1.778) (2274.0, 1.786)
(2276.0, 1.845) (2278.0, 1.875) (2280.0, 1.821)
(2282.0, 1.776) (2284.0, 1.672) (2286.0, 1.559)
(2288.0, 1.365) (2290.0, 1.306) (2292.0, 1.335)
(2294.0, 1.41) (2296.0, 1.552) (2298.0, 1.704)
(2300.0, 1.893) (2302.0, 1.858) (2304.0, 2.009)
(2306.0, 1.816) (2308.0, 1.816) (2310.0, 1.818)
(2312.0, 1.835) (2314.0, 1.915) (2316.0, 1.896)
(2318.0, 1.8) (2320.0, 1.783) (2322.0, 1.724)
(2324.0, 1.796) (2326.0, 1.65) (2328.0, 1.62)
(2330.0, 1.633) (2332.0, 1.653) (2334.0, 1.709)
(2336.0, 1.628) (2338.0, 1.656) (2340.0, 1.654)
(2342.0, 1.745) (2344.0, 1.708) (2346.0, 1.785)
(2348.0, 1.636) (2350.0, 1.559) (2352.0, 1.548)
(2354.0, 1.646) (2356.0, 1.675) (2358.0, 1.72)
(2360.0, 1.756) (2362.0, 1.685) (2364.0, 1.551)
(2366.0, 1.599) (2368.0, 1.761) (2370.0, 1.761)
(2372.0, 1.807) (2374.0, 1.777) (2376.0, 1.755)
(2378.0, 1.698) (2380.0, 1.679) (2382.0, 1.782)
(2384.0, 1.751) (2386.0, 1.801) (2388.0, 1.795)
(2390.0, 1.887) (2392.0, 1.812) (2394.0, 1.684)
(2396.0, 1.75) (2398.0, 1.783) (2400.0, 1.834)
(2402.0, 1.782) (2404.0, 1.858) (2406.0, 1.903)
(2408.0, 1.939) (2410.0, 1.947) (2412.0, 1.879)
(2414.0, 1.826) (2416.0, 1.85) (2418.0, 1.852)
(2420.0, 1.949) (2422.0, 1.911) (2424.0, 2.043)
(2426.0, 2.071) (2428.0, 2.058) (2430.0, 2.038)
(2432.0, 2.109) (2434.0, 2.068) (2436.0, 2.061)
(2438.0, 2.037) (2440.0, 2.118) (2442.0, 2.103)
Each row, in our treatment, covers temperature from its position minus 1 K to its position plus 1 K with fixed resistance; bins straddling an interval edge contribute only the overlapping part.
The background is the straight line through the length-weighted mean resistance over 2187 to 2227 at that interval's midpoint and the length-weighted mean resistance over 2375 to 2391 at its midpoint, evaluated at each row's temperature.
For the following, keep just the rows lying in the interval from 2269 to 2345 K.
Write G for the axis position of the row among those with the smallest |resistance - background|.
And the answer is 2270.0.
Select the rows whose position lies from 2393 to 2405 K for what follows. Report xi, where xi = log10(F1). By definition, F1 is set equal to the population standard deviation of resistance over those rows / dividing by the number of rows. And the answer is -1.2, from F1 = 0.056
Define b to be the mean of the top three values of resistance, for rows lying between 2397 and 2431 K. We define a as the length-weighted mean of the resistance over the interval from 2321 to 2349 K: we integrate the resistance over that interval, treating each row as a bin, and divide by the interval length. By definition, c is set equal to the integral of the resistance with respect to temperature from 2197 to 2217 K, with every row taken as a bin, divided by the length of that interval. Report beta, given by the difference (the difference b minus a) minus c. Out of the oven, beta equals -1.35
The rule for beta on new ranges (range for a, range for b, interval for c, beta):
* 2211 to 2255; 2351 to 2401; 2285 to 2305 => -1.52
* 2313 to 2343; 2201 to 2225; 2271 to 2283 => -1.74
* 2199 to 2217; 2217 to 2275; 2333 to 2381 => -1.49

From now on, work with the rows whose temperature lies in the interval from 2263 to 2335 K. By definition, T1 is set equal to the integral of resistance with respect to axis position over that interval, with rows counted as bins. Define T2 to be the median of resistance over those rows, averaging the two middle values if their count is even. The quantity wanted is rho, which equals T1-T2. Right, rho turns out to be 122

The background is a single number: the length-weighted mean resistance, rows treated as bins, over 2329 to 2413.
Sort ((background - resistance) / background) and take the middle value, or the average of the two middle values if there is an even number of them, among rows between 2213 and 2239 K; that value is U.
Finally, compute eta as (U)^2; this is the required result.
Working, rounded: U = -0.007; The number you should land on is 0.0001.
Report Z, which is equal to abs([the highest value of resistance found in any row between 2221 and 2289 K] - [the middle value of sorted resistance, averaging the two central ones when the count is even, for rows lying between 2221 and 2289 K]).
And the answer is 0.16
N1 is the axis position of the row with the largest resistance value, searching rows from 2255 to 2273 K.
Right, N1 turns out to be 2256.0 K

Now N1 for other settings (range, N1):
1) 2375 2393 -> 2390.0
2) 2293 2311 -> 2304.0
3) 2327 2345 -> 2342.0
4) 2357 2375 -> 2372.0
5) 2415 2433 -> 2432.0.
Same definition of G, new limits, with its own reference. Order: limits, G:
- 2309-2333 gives 2320.0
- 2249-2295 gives 2270.0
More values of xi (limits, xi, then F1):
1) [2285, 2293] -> -1.0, 0.099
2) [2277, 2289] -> -0.8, 0.174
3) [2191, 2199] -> -1.2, 0.068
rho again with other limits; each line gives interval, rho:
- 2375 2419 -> 78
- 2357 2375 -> 29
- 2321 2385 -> 107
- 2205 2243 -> 64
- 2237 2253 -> 27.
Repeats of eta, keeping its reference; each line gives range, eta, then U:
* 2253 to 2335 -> 0.0010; -0.032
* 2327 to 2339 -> 0.0030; 0.054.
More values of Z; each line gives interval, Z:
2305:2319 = 0.10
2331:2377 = 0.12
